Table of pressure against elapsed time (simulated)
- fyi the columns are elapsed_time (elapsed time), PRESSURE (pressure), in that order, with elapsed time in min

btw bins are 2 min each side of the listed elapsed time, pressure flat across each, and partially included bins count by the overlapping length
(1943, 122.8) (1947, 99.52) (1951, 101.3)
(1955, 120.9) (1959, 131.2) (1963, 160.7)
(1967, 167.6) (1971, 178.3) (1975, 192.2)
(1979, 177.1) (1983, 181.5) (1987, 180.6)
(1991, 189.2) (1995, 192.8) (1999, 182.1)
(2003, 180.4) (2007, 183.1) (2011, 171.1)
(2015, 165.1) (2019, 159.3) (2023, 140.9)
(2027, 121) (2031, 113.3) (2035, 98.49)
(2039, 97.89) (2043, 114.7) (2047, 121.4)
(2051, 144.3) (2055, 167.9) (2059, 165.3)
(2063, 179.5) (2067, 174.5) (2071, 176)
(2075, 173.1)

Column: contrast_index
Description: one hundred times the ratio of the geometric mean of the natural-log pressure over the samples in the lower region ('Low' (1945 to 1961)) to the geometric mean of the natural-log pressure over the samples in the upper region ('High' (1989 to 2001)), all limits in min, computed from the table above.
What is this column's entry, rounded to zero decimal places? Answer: 90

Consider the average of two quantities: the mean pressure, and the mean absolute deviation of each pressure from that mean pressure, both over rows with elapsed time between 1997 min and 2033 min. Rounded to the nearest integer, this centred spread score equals 89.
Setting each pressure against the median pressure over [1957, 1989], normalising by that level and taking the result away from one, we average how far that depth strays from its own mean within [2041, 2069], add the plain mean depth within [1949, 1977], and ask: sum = 0.28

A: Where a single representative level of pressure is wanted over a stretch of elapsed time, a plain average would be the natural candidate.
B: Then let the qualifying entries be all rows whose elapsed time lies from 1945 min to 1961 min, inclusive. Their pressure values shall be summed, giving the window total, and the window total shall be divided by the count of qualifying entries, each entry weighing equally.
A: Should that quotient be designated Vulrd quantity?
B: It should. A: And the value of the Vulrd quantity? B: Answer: 113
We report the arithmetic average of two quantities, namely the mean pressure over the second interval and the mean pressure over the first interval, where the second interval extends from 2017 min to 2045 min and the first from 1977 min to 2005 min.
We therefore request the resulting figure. 152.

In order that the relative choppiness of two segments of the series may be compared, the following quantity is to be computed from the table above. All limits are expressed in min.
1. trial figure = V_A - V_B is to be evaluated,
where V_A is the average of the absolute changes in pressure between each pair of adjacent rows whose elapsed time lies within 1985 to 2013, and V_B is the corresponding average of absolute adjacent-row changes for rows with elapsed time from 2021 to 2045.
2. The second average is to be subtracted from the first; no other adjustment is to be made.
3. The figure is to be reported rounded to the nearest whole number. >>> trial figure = -5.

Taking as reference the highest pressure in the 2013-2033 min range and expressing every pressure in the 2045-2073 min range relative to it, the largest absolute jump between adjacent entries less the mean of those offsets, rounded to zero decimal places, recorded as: 27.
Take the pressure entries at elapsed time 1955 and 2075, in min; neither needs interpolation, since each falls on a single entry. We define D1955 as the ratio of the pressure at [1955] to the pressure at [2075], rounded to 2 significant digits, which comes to 0.70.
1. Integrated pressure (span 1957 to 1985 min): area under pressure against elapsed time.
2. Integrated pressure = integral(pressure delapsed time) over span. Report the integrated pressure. 4754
